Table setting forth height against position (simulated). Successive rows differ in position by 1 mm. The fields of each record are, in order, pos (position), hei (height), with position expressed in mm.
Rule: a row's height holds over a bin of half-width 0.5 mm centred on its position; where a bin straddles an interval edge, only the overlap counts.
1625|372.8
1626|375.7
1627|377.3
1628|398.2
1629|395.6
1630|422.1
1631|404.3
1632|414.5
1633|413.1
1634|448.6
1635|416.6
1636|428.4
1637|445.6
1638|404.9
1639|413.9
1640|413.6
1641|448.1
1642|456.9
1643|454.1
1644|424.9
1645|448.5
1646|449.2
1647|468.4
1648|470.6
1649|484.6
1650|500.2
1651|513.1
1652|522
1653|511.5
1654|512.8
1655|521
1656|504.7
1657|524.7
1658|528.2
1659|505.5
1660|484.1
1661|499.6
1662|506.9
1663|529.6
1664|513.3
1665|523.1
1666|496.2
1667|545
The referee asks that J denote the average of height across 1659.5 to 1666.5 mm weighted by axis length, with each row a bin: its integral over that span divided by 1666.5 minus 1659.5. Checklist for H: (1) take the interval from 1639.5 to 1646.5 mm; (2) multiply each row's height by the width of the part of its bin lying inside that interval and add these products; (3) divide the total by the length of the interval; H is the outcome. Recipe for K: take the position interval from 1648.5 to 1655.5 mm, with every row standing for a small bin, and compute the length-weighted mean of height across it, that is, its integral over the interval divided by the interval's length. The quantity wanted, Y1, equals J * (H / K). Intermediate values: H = 442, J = 508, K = 509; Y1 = 441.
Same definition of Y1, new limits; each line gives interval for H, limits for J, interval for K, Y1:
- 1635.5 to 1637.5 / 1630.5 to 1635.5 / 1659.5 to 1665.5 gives 360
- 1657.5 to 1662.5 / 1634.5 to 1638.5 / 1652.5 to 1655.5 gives 415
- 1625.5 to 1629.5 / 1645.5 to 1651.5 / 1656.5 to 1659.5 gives 358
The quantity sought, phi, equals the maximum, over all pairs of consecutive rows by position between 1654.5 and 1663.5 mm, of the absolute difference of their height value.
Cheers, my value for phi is 23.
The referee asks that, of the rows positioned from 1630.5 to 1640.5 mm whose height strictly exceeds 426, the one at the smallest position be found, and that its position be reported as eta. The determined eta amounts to 1634 mm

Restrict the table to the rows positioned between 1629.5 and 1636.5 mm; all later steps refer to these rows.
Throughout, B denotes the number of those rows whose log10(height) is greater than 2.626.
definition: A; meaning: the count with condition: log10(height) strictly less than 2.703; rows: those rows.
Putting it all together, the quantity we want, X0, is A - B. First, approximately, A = 7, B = 2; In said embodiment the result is 5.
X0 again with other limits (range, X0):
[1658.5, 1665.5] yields -5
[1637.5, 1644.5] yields 3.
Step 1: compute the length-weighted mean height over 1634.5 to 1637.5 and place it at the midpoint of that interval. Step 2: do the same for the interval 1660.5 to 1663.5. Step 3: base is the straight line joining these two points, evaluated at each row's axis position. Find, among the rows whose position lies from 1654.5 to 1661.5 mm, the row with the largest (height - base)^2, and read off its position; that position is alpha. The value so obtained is 1655 mm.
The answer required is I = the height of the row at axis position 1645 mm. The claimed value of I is 448.5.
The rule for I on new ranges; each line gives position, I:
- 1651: 513.1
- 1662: 506.9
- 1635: 416.6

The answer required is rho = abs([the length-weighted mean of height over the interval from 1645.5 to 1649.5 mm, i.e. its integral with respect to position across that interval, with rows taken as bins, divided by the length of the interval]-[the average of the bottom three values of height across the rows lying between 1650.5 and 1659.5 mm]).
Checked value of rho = 39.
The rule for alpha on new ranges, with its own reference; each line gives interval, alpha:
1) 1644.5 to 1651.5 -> 1651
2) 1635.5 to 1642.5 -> 1638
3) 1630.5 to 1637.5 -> 1634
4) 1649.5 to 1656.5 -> 1652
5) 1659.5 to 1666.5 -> 1666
